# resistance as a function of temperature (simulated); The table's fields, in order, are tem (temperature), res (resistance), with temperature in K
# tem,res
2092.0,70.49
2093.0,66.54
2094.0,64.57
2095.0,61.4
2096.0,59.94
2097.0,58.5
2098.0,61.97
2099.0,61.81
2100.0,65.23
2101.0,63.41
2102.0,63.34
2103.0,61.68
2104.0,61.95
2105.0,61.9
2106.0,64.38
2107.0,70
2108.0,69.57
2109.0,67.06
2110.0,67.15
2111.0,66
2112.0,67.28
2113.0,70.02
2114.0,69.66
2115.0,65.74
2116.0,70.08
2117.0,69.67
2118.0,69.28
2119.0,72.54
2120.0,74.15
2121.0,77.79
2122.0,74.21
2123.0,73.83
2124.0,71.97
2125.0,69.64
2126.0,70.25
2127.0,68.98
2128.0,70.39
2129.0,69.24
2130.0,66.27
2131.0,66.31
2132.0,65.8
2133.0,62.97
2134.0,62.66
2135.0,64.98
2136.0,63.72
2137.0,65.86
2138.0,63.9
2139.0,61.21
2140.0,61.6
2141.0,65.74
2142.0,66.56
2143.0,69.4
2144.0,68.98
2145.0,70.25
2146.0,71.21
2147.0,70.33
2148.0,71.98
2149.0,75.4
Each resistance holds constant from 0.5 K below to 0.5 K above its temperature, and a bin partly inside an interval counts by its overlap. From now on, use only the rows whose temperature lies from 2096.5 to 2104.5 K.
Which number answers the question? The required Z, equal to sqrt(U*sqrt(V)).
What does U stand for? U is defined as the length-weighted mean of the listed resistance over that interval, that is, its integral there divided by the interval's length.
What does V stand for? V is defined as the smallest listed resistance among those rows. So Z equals 21.8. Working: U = 62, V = 58.5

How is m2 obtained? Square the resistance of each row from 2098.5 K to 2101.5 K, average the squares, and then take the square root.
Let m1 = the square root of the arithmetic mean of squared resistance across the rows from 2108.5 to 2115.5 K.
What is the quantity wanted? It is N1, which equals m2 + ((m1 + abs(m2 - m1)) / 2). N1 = 99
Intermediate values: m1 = 68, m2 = 63.5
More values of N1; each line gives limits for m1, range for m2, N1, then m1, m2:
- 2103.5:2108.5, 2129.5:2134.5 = 98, 66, 64.8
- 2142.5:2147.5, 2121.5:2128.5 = 107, 70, 71.3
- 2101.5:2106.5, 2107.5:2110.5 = 102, 63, 67.9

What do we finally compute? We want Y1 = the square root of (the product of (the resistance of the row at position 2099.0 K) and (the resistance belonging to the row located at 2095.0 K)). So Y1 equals 61.6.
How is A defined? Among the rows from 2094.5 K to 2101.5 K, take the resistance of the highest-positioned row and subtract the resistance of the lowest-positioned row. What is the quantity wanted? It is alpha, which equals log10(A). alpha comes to 0.3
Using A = 2.0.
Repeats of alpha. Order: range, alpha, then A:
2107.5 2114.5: -1.0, 0.1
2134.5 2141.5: -0.1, 0.8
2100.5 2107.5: 0.8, 6.6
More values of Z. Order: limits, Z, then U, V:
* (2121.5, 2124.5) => 24.9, 73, 71.97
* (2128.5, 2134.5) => 22.8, 66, 62.66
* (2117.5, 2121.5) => 24.7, 73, 69.28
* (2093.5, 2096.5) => 21.9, 62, 59.94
